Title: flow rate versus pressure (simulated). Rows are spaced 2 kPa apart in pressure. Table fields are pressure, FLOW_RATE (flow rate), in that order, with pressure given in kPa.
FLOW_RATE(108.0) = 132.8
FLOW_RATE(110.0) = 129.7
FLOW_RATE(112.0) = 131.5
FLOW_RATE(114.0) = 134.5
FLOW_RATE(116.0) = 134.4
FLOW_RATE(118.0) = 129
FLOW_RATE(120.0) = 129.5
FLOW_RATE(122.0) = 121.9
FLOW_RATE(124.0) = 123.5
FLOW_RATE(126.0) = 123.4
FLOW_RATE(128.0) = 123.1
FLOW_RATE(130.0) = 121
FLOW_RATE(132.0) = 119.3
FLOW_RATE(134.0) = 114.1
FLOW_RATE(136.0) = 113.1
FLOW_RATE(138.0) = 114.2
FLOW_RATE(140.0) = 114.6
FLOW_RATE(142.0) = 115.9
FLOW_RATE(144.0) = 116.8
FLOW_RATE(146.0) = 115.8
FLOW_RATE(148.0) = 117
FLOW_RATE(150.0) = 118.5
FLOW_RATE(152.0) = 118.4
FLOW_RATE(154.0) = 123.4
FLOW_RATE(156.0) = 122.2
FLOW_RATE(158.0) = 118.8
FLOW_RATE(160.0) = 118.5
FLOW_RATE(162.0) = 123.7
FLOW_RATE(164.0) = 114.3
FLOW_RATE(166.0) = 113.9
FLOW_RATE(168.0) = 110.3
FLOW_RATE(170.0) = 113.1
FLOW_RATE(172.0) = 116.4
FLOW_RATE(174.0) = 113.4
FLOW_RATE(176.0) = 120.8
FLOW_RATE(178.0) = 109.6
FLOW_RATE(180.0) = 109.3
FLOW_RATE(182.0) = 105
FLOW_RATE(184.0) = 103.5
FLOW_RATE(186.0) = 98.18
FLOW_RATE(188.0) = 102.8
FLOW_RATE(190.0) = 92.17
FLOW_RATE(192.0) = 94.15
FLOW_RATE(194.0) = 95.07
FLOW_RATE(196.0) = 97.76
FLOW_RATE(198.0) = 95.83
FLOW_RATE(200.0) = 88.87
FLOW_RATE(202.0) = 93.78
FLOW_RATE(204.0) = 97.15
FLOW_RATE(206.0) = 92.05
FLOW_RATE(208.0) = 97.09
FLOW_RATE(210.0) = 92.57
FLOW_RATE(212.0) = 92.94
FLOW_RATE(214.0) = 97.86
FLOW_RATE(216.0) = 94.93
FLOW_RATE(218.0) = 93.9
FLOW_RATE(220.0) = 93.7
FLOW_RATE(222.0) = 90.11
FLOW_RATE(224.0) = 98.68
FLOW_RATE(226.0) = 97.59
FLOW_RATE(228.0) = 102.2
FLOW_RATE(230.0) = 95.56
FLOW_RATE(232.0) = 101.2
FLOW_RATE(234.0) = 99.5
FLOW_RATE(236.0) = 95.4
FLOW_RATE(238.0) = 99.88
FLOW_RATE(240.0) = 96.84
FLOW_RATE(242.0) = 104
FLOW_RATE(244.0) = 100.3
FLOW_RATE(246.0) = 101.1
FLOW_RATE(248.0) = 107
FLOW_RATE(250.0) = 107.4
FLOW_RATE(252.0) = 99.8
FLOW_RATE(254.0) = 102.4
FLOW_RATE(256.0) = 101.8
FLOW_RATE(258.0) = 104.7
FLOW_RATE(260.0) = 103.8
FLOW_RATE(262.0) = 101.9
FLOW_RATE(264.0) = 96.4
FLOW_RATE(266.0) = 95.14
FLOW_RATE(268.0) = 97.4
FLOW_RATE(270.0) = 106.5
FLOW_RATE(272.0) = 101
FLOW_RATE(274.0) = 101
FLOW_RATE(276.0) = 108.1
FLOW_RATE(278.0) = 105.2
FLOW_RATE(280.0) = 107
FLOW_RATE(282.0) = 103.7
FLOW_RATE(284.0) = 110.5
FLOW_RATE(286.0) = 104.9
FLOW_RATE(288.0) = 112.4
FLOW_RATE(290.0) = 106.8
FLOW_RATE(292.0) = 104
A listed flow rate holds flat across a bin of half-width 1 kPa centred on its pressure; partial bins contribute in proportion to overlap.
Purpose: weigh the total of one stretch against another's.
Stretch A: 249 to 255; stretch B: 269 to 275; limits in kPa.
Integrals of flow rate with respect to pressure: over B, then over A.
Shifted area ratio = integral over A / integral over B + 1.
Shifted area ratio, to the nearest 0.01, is 2.00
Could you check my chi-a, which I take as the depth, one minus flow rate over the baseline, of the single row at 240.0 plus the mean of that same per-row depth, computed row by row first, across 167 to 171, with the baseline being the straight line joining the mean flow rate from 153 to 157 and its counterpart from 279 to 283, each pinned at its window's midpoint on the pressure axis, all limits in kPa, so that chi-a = 0.204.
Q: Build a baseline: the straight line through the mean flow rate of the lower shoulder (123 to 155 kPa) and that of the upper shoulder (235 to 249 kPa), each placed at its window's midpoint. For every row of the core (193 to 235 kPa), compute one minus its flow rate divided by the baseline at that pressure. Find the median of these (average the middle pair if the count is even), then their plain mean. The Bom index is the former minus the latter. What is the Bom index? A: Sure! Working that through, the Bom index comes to 0.007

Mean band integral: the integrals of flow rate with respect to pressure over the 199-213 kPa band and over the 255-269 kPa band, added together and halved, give 1356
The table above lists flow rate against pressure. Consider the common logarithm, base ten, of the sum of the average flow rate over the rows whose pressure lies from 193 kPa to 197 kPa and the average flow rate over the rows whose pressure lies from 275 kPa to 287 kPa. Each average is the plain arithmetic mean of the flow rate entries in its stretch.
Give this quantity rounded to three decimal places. 2.307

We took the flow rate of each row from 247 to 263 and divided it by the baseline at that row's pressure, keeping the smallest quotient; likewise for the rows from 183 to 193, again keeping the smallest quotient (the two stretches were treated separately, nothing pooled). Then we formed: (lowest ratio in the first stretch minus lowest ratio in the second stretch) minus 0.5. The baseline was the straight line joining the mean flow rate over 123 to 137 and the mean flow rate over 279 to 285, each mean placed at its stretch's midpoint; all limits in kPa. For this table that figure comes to -0.39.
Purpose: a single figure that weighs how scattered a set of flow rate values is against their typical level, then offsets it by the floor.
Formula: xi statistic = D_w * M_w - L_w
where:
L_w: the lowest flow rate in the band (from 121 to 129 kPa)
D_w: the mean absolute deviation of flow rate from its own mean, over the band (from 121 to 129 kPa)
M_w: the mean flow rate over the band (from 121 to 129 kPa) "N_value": -56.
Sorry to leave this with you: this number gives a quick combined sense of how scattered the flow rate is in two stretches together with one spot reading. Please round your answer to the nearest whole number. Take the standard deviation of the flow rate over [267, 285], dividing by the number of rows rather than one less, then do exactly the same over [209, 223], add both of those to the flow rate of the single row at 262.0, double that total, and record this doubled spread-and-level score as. 216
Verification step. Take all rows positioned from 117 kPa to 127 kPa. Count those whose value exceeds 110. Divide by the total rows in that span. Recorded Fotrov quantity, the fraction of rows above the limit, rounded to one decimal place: 1.0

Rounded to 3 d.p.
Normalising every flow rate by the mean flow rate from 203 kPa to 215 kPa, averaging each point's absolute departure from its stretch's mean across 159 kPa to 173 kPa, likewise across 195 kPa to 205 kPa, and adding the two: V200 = 0.062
